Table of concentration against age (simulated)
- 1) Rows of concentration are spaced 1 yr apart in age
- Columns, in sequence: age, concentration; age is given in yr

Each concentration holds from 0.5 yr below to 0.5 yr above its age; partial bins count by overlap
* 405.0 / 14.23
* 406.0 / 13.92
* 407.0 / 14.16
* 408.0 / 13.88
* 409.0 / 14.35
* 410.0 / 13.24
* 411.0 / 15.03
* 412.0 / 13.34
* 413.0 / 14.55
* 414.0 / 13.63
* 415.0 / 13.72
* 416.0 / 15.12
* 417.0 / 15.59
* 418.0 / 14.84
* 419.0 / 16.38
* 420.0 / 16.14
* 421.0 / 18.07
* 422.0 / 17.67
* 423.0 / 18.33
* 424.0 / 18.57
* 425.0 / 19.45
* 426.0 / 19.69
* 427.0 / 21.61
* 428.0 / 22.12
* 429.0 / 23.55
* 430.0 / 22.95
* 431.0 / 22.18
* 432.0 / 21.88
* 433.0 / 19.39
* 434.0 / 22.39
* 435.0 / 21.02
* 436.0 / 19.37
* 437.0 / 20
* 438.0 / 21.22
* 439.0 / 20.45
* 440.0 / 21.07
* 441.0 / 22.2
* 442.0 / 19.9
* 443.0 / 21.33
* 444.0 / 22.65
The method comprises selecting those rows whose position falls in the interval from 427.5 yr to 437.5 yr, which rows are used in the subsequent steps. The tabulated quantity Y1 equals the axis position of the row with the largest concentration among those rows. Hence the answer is 429.0 yr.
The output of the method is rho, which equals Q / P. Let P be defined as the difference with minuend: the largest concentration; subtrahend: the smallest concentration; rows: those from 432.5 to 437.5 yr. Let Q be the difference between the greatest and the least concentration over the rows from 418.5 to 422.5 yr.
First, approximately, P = 3.0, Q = 1.9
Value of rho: 0.64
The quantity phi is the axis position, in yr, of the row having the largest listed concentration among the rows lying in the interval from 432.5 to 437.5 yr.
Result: 434.0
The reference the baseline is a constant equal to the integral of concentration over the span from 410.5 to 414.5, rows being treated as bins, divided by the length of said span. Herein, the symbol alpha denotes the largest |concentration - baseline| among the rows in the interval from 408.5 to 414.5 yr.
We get 0.9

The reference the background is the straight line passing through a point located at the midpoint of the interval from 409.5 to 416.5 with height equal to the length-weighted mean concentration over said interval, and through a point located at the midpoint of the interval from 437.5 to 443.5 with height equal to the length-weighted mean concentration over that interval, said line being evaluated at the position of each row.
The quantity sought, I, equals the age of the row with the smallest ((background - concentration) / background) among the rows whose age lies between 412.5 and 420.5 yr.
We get 419.0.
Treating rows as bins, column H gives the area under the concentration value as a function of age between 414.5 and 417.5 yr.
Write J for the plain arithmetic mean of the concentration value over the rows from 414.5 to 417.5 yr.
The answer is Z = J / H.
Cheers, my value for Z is 0.33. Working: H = 44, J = 14.8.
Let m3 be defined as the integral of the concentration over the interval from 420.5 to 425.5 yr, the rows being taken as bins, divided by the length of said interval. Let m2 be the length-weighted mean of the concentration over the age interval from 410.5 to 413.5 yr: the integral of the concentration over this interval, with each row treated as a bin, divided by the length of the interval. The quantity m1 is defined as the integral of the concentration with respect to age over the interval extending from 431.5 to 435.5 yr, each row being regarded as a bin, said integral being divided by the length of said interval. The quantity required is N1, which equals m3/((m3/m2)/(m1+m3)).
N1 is 566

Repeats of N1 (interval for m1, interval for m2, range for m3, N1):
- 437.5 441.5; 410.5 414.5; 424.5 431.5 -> 606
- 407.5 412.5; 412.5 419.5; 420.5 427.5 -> 490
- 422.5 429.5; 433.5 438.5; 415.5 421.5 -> 759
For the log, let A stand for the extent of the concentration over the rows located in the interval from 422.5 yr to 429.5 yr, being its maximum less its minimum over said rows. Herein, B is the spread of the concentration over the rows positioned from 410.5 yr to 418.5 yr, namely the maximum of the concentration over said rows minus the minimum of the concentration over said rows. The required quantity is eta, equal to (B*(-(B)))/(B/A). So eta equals -11.7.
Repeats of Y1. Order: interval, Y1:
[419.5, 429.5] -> 429.0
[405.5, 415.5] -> 411.0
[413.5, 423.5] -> 423.0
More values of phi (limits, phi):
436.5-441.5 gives 441.0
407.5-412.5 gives 411.0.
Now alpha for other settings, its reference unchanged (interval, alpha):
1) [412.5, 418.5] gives 1.5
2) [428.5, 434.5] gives 9.4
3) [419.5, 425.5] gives 5.3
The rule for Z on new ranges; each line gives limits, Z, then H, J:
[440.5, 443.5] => 0.33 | 63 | 21.1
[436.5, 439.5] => 0.33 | 62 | 20.6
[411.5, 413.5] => 0.50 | 28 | 13.9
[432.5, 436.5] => 0.25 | 82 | 20.5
